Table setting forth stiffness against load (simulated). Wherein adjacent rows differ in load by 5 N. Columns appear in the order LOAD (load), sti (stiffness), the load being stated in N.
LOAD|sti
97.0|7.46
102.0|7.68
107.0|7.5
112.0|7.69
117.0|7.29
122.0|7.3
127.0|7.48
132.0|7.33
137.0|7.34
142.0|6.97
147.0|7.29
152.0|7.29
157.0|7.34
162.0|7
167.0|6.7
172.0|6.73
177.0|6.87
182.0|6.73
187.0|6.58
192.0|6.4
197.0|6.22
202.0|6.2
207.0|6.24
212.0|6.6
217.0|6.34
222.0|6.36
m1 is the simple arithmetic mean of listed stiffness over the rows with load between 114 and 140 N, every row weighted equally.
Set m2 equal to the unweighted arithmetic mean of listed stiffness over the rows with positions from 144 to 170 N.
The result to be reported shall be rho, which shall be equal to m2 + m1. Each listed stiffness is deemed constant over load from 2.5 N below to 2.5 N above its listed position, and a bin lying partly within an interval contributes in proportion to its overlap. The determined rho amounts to 14.5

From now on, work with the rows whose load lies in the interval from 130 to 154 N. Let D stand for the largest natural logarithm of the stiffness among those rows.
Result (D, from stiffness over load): 1.99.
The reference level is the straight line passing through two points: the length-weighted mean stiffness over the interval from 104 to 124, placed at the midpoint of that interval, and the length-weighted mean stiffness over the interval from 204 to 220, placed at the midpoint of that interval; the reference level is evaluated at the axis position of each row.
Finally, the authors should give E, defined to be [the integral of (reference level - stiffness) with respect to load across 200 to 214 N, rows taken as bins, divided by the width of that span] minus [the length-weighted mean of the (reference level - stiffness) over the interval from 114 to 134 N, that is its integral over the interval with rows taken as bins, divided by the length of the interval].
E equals 0.11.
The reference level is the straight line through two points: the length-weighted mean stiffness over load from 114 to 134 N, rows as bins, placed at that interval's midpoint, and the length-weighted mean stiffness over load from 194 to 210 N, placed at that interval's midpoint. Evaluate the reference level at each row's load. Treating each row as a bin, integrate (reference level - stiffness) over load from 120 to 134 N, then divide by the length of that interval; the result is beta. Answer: -0.06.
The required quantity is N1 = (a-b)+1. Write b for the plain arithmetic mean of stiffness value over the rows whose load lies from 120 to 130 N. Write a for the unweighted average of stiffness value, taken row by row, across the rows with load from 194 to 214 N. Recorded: -0.1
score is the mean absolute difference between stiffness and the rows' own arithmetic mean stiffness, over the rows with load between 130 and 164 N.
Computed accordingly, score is 0.14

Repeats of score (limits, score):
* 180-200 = 0.17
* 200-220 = 0.13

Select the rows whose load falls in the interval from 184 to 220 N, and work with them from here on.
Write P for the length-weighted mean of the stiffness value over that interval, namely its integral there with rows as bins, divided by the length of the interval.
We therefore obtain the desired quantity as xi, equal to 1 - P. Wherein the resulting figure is -5.4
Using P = 6.37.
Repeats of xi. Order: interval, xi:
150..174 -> -6.0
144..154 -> -6.3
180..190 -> -5.6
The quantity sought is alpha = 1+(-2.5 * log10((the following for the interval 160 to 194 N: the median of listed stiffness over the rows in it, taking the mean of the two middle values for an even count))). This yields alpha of -1.07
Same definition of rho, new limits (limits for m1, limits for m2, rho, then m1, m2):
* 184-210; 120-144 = 13.6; 6.3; 7.3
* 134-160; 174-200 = 13.8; 7.2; 6.6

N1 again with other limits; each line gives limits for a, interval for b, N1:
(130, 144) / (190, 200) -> 1.9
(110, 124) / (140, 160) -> 1.2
